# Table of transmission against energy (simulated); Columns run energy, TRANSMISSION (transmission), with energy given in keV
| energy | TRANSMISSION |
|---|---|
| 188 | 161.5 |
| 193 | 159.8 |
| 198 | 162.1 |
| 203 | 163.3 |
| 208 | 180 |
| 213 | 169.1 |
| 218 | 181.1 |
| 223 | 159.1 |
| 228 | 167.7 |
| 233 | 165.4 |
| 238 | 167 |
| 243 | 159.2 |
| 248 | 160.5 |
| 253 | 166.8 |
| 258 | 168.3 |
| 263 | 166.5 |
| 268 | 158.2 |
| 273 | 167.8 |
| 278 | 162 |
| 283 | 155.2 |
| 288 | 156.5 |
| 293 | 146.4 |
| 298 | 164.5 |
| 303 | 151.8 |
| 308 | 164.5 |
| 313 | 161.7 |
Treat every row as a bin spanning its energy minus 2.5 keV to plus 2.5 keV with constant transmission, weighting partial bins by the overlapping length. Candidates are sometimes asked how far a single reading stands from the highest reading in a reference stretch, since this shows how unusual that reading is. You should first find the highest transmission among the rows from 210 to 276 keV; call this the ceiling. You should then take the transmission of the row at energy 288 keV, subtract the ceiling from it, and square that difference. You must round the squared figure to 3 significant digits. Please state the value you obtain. 605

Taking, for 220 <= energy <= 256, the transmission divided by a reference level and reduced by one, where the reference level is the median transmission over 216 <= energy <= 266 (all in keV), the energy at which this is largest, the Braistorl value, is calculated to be 228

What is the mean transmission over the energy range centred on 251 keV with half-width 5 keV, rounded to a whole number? 164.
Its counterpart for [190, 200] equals 161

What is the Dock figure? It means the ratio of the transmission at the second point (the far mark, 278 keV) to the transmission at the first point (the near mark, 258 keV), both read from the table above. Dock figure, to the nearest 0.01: 0.96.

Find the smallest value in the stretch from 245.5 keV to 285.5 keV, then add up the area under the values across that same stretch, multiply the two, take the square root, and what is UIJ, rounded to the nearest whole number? 1006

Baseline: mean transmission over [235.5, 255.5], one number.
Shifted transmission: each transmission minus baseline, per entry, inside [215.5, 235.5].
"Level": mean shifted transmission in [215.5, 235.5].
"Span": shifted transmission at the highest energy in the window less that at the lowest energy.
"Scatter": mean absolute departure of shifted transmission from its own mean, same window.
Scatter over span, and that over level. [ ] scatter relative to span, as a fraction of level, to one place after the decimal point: -0.1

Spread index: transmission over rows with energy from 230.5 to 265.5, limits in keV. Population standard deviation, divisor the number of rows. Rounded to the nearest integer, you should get 3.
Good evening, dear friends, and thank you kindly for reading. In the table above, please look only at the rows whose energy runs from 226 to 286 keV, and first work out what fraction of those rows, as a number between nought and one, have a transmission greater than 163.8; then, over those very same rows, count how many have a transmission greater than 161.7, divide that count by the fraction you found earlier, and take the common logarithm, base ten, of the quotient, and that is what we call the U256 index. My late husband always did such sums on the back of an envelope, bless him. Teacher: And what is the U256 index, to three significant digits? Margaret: 1.14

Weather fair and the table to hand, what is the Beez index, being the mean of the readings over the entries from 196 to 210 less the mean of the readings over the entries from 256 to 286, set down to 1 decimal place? 5.5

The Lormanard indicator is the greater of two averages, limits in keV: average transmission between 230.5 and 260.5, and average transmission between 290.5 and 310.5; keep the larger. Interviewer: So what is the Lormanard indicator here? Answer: 165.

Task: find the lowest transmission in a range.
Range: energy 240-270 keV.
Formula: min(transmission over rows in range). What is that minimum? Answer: 158.2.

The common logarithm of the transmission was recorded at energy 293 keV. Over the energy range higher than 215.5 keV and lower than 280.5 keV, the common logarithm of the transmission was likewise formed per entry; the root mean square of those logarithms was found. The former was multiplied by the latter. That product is 4.80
